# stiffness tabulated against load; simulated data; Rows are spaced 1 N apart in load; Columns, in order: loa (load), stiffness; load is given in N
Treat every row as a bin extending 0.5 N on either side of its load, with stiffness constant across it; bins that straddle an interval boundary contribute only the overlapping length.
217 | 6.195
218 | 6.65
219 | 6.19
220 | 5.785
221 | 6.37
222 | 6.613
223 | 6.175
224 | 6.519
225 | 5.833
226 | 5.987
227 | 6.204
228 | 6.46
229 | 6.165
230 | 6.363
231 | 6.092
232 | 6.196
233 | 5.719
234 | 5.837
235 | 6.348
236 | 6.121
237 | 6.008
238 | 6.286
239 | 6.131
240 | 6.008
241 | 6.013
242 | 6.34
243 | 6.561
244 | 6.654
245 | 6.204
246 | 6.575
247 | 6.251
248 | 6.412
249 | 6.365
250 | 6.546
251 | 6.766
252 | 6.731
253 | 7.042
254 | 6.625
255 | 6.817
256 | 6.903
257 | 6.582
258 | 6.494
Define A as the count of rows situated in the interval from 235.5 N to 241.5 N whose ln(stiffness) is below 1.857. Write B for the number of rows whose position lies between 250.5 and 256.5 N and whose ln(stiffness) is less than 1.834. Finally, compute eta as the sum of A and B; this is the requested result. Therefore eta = 6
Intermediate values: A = 6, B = 0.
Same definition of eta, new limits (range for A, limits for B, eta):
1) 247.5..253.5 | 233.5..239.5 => 5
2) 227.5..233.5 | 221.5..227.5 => 9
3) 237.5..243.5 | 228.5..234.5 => 10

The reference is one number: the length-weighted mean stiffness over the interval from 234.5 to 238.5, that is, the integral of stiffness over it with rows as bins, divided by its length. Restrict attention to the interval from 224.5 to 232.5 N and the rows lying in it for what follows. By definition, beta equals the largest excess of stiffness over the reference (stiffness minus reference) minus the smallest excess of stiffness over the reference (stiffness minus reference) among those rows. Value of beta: 0.63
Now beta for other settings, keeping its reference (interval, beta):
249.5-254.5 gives 0.50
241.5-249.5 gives 0.45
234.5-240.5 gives 0.34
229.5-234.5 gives 0.64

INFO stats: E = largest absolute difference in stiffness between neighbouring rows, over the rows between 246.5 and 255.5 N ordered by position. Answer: 0.42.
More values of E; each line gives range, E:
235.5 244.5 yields 0.33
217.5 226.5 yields 0.69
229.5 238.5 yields 0.51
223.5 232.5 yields 0.69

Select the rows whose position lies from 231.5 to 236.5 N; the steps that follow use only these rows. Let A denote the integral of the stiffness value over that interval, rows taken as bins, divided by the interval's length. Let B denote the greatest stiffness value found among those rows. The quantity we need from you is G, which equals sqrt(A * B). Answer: 6.19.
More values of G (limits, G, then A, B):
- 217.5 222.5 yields 6.48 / 6.32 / 6.65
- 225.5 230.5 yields 6.35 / 6.24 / 6.46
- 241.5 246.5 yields 6.56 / 6.47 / 6.654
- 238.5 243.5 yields 6.38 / 6.21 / 6.561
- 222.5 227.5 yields 6.33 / 6.14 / 6.519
